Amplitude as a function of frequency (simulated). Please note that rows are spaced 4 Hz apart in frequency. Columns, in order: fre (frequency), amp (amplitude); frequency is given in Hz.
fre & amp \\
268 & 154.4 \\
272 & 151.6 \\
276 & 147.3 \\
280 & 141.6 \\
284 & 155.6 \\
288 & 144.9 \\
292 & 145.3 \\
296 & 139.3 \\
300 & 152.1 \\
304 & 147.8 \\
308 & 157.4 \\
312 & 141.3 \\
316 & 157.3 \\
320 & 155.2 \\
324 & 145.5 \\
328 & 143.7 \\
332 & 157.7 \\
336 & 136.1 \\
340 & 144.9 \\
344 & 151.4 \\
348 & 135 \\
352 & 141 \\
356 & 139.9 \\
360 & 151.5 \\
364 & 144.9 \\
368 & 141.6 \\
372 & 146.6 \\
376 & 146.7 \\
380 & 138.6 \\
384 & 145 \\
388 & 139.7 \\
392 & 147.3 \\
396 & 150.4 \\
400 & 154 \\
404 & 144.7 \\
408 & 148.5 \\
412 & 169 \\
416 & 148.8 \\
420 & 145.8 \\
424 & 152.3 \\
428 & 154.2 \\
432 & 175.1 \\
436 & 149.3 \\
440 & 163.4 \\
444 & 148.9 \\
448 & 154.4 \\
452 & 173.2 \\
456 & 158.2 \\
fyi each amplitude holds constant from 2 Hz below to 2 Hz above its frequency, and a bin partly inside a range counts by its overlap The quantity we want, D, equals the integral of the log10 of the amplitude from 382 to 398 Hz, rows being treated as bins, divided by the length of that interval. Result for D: 2.16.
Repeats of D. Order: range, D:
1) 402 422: 2.18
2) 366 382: 2.16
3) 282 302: 2.17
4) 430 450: 2.20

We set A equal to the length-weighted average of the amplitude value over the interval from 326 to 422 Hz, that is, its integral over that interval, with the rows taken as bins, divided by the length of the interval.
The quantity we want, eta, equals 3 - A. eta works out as -143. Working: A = 146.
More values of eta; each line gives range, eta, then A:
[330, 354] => -141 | 144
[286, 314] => -144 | 147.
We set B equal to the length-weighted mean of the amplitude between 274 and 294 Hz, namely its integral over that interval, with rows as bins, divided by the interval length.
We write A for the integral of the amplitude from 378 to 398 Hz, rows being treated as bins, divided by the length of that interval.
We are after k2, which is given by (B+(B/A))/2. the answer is 74.0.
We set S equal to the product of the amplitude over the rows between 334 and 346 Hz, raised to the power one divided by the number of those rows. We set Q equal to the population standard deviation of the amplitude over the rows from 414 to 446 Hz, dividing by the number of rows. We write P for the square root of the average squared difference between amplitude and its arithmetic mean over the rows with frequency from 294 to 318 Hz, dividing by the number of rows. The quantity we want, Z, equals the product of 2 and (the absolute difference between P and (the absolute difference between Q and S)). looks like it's 255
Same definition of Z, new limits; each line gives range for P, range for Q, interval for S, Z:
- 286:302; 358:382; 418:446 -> 293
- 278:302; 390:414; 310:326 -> 272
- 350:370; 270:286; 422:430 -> 288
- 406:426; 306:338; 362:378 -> 257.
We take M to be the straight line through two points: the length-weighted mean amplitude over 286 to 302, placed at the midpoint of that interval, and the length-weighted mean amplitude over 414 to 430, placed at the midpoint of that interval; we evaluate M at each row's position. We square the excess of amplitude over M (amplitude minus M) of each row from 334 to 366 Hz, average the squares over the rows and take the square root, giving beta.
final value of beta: 7.3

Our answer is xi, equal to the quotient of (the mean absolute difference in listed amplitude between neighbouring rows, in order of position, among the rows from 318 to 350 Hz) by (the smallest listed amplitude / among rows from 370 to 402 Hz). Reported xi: 0.081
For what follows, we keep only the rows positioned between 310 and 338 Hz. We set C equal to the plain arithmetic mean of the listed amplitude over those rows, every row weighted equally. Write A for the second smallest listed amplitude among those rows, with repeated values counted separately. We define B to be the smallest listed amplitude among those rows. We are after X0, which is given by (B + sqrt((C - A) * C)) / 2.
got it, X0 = 84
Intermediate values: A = 141.3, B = 136.1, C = 148.1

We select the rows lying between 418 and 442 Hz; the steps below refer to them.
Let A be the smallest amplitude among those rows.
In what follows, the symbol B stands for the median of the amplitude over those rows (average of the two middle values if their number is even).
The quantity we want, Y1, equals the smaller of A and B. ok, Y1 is 146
